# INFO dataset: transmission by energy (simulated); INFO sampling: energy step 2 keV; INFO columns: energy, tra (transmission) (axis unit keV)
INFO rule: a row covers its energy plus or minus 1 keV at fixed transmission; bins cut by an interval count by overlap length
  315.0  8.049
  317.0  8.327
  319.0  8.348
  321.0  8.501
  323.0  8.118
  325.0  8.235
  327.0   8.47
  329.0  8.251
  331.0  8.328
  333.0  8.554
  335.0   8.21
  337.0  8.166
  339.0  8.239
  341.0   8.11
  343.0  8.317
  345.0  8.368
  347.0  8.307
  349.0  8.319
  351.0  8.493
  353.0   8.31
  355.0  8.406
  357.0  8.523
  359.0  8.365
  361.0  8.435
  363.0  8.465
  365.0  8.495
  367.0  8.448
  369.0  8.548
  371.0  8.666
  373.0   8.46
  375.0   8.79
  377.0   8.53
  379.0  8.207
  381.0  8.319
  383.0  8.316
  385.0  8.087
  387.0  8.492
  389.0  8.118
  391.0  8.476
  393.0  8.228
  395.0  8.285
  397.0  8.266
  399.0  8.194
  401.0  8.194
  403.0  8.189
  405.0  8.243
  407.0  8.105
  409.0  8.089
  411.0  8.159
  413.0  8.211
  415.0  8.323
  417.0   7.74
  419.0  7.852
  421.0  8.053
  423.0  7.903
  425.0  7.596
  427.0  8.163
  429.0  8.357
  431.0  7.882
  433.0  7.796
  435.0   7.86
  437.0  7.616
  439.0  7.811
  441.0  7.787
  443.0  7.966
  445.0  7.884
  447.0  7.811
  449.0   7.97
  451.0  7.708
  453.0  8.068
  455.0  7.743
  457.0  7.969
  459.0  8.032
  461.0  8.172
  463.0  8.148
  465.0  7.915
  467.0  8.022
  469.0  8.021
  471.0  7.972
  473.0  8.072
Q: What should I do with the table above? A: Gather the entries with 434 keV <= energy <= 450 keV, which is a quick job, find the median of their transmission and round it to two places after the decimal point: 7.84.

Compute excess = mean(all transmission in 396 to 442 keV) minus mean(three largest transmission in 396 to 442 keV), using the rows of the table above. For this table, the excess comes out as -0.30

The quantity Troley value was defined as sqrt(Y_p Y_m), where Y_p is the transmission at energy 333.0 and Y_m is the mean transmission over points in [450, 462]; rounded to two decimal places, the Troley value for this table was 8.25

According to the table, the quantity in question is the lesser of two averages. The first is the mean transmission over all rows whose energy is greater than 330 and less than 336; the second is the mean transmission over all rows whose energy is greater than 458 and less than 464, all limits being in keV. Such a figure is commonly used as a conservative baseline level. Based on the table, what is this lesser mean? 8.12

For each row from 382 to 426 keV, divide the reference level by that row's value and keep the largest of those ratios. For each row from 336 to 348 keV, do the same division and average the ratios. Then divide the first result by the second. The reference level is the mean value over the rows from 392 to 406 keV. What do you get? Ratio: 1.09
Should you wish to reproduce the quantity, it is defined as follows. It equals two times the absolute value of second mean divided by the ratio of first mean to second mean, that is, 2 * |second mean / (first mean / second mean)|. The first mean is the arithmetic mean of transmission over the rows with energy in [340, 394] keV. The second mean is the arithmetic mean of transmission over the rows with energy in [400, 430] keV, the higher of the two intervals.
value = 15.6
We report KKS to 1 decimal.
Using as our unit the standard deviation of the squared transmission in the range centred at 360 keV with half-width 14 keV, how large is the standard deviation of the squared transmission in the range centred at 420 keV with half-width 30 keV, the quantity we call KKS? 2.2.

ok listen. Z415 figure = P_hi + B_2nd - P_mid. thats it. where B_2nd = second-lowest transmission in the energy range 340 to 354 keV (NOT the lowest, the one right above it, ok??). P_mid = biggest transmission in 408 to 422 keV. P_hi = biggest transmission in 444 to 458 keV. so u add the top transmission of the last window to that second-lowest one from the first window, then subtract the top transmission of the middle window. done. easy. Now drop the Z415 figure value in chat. 8.05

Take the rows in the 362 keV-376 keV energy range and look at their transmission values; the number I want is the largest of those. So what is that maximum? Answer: 8.79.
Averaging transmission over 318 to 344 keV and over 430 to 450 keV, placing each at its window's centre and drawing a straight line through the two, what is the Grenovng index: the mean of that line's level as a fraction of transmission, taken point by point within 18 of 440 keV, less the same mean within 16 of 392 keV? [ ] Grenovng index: 0.022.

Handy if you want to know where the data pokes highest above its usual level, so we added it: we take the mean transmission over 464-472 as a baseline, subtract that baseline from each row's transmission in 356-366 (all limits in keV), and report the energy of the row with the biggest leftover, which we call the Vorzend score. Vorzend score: 357.0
